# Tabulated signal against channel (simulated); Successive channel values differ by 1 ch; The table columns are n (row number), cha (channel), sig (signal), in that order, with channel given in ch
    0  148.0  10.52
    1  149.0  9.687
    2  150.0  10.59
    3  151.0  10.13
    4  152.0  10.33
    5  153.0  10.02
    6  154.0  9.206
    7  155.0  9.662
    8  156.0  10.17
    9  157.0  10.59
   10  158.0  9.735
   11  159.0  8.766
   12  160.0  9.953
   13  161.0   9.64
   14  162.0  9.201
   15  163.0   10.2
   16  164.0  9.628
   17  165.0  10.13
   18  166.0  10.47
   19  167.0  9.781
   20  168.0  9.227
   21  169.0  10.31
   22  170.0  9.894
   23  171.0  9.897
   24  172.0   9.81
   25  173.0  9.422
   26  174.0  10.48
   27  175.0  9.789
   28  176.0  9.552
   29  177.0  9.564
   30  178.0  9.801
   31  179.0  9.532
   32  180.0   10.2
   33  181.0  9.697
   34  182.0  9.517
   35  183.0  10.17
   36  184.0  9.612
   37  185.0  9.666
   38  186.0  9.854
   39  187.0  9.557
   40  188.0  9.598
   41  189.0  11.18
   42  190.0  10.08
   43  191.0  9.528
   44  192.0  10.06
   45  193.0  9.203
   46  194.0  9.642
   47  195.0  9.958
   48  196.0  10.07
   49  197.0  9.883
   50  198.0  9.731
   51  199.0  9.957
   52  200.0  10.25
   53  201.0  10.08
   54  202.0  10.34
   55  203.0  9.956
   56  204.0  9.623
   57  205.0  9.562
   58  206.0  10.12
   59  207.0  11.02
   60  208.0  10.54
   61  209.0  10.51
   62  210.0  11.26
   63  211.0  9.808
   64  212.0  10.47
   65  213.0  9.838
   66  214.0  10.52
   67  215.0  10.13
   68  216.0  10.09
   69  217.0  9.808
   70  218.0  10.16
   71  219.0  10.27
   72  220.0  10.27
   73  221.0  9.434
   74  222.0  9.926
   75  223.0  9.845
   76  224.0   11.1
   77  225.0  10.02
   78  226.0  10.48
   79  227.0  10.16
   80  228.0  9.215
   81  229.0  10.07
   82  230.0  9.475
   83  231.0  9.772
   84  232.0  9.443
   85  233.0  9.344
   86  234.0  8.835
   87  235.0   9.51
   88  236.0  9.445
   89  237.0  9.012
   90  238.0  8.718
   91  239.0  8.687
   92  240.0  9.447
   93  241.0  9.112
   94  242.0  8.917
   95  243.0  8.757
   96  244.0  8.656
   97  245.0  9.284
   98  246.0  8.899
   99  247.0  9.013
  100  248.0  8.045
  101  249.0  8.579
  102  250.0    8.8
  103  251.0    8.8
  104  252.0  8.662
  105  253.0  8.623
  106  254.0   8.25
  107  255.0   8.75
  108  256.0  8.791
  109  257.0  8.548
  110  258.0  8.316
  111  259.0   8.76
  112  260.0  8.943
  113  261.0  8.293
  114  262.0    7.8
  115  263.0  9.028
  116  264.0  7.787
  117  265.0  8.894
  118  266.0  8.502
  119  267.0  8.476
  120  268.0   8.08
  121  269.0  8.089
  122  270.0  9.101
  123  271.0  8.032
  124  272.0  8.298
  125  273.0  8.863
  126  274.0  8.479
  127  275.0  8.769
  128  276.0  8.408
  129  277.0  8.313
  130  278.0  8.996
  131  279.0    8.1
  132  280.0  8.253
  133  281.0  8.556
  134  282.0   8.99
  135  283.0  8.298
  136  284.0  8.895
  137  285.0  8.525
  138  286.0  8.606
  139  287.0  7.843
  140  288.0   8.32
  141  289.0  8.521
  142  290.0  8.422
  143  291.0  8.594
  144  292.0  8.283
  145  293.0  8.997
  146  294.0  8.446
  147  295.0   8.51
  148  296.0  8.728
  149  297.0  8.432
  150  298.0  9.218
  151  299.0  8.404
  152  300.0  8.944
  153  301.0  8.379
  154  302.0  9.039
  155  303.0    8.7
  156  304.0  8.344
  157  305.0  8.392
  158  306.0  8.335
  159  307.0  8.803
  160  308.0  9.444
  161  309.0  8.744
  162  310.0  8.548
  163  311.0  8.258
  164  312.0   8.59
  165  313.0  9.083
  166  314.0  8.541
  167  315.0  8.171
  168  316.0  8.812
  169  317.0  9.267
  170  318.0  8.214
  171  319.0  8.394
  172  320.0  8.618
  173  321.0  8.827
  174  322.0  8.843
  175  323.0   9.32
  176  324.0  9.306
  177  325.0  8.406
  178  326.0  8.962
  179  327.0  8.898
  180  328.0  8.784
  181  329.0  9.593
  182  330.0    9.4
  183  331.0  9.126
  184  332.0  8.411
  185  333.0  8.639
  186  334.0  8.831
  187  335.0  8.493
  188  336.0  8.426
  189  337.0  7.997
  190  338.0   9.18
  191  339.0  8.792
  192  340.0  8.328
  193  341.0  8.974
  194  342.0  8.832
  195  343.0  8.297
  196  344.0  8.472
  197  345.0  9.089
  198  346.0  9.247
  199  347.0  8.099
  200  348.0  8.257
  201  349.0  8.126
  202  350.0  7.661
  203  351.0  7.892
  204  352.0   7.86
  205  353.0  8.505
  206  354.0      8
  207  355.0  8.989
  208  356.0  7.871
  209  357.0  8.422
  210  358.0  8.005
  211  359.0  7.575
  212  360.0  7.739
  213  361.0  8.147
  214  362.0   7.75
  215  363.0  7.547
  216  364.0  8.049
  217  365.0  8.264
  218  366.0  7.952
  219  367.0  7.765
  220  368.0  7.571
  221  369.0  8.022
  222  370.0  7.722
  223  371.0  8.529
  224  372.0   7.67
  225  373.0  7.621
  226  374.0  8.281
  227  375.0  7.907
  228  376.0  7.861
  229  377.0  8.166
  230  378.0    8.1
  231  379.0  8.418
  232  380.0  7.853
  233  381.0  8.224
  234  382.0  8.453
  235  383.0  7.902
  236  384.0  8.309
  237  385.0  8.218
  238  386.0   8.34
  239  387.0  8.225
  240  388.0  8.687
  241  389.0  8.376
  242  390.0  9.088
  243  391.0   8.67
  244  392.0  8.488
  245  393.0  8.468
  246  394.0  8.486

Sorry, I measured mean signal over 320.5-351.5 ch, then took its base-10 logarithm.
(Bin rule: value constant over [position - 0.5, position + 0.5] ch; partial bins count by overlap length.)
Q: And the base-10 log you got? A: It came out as 0.94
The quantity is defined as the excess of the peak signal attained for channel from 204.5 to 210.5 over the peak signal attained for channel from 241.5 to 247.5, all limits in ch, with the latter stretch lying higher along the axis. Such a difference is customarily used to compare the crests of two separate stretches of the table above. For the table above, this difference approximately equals 2.0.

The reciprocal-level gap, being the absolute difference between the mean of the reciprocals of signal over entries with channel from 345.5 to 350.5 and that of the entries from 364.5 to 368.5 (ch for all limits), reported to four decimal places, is 0.0056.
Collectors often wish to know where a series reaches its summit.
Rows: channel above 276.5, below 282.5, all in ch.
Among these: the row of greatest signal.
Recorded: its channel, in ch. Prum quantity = 278.0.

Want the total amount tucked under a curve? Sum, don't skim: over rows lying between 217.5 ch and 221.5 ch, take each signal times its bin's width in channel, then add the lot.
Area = 40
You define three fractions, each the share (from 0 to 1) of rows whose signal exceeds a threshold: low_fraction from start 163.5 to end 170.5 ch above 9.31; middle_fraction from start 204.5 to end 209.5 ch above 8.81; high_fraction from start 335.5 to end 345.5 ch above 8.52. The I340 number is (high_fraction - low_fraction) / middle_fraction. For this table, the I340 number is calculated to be -0.36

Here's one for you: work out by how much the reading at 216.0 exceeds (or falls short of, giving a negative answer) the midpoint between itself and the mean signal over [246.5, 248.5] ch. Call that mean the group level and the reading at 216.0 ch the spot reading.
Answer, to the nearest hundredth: 0.78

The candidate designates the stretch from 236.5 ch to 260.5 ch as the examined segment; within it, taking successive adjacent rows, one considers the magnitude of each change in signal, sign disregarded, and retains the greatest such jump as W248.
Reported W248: 0.97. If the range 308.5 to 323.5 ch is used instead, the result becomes 1.05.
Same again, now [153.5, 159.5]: 0.97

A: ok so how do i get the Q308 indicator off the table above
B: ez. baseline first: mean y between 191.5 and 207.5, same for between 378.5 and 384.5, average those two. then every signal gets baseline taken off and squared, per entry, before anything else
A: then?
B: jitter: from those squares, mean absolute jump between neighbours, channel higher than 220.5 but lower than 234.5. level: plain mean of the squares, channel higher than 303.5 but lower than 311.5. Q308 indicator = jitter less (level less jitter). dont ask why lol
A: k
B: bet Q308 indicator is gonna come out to 1.6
